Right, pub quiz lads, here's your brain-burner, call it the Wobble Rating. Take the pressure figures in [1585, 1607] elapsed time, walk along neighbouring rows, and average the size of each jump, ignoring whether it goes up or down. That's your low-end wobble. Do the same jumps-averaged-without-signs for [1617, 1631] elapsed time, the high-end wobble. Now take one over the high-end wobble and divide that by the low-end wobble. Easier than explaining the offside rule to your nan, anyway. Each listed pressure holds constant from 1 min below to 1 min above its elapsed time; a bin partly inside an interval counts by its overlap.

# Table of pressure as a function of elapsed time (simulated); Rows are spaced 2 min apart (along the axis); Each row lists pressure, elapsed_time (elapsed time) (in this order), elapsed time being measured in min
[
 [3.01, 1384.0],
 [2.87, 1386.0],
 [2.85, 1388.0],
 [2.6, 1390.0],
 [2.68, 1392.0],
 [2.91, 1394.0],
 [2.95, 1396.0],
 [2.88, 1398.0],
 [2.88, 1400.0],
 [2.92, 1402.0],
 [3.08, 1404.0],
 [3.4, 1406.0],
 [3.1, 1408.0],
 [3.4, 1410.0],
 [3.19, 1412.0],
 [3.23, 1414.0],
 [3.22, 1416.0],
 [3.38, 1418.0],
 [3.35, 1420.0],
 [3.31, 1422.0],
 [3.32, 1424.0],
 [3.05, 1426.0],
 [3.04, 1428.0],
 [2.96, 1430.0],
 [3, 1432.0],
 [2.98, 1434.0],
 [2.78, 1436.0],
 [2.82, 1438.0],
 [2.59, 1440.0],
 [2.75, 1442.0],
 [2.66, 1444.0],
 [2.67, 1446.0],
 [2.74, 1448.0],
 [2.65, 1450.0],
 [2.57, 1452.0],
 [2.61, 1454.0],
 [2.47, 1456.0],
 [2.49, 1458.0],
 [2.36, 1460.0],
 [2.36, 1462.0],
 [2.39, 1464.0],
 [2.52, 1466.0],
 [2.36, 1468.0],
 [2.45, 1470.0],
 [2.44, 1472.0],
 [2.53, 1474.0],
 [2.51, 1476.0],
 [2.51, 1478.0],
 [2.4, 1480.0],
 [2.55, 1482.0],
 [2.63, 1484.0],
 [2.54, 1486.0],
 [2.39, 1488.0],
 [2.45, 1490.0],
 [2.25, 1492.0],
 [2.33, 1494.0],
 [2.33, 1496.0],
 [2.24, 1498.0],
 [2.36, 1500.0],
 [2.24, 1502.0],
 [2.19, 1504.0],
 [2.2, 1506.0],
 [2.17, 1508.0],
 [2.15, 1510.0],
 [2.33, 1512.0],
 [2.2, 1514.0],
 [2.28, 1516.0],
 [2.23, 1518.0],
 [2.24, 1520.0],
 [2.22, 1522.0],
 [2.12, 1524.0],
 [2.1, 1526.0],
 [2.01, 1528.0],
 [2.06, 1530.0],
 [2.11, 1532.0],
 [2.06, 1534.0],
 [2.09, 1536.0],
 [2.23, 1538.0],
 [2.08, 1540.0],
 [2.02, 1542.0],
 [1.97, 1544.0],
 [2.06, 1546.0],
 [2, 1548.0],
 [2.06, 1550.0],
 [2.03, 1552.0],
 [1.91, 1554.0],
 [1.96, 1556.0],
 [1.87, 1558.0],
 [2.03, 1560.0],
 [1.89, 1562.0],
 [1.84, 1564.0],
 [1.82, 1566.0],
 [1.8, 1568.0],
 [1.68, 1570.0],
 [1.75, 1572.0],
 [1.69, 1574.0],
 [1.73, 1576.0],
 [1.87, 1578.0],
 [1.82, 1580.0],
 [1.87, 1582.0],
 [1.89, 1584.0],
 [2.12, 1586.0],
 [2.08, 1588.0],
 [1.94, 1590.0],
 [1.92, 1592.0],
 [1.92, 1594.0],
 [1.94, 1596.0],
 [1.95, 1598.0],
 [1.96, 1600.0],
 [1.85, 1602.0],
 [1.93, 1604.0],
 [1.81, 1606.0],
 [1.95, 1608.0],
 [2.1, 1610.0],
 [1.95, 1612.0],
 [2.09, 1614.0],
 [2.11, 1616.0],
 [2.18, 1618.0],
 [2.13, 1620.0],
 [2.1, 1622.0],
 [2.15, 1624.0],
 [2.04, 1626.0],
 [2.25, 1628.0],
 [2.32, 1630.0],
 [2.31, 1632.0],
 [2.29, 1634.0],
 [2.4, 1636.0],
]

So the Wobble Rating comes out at 210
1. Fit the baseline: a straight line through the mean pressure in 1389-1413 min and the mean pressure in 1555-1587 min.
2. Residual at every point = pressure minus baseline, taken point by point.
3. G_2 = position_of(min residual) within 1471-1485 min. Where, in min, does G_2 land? 1472.0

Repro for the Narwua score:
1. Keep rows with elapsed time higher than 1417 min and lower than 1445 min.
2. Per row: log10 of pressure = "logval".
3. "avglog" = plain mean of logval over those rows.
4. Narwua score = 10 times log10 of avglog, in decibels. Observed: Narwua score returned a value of -3.2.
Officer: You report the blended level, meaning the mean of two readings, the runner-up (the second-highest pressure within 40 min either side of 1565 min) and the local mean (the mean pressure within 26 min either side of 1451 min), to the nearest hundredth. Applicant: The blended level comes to 2.38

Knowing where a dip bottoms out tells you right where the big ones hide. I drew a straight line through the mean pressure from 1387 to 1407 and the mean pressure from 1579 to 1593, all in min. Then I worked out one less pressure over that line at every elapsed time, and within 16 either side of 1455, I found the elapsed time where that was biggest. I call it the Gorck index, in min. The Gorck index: 1460.0 min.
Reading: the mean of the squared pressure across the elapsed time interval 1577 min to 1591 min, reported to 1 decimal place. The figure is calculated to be 3.8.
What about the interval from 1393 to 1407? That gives 9.0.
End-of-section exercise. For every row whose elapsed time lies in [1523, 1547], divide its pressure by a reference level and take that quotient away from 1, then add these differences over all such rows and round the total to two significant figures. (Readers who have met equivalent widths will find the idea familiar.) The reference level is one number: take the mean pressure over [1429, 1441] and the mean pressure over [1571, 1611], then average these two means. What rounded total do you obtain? 1.5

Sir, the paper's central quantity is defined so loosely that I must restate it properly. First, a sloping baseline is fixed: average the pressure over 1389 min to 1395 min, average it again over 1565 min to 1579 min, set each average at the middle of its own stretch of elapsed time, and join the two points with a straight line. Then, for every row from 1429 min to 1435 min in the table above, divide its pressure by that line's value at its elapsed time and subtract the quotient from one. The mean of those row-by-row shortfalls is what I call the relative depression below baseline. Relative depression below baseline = -0.18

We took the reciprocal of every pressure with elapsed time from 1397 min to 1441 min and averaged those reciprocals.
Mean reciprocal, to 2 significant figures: 0.33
